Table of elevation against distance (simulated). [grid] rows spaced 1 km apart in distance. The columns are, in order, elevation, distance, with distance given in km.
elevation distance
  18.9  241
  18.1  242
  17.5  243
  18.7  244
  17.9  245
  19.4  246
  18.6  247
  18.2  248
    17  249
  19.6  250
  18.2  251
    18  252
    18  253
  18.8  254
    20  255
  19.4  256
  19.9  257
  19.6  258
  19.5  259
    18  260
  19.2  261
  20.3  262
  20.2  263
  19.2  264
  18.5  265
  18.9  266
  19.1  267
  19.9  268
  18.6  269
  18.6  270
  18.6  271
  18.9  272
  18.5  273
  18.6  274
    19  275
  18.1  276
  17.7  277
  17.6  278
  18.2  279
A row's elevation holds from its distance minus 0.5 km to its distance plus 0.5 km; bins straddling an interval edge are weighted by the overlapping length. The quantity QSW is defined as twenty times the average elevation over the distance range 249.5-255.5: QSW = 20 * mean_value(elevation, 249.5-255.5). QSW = 375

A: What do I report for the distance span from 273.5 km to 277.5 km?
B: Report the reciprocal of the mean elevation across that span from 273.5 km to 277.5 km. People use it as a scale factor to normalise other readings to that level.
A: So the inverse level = 0.0545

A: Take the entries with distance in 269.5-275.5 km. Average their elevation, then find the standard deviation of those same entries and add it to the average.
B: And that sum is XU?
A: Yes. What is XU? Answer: 18.9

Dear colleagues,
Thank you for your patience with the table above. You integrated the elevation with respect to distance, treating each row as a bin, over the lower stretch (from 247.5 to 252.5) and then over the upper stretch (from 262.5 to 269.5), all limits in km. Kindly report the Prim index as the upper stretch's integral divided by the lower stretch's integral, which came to 1.5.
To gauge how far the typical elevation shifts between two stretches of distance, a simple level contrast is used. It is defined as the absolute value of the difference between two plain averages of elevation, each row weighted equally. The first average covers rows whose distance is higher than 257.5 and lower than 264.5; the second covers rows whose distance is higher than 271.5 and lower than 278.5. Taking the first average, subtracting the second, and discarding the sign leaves 1.09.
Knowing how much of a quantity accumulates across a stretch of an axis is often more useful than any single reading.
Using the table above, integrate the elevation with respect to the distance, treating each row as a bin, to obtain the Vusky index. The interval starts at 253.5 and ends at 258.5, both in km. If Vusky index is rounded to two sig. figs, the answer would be 98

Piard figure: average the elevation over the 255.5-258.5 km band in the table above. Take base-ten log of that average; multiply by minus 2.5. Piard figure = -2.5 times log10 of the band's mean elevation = -3.23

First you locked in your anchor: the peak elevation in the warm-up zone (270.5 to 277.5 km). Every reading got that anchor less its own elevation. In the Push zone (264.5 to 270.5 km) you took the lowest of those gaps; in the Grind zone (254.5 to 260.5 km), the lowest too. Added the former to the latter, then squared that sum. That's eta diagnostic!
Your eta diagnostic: 4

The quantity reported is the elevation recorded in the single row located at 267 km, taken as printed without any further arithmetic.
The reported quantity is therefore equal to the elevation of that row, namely 19.1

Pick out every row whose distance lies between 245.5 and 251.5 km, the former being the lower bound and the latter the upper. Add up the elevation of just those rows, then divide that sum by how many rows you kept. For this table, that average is 18.5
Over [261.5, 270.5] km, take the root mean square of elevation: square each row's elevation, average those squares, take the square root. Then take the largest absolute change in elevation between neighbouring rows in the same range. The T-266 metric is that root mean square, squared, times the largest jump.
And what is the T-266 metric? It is 483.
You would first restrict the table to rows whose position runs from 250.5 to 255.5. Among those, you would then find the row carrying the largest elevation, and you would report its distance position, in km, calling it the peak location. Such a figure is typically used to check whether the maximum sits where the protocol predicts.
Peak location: 255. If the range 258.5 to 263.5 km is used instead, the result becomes 262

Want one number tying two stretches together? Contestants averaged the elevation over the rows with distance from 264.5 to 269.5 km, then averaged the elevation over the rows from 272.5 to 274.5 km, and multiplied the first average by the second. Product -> 352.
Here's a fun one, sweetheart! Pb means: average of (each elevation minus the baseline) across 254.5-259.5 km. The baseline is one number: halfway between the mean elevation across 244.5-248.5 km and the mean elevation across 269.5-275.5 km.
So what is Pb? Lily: 1.07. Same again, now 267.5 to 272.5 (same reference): 0.31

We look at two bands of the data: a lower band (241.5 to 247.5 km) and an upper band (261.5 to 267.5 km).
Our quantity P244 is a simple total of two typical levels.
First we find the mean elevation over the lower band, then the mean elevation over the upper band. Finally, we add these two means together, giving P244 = 37.73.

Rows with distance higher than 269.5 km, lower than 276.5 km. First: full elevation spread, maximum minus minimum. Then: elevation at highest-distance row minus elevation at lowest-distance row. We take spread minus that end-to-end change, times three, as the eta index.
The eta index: 4.2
